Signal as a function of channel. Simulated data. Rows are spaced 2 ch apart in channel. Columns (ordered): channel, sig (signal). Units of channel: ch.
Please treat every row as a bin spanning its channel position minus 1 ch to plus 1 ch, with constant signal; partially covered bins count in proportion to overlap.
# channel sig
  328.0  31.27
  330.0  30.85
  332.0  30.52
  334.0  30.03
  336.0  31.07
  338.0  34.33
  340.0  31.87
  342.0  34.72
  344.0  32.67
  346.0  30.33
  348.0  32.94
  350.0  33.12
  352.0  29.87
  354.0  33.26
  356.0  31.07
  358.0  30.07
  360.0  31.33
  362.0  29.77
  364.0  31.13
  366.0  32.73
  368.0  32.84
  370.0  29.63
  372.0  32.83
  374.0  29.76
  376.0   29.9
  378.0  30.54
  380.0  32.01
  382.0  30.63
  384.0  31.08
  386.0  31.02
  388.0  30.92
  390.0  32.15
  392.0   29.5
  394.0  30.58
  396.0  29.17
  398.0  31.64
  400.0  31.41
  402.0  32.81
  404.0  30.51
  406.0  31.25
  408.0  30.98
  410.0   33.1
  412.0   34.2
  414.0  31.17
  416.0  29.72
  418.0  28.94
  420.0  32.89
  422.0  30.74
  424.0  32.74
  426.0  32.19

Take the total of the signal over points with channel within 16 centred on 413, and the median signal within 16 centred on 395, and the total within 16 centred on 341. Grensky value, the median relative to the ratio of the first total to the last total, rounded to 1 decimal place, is 31.9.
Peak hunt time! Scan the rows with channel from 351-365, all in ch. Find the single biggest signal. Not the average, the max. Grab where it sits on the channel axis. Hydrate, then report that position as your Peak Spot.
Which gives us 354.0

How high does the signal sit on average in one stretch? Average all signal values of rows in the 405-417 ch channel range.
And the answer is 31.7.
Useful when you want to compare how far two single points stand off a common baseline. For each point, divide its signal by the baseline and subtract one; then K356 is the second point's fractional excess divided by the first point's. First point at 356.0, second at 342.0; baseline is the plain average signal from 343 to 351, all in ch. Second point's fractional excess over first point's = -2.1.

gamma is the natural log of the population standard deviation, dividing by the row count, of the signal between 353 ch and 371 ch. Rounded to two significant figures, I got 0.25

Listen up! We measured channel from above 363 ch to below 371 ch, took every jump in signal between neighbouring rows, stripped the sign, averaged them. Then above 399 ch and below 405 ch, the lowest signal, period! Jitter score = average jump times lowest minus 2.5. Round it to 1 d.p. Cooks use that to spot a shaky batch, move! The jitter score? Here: 47.5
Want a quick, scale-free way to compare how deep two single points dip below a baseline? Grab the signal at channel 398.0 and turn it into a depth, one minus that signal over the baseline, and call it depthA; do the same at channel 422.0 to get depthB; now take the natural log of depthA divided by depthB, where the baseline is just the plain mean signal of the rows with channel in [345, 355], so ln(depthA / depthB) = -1.5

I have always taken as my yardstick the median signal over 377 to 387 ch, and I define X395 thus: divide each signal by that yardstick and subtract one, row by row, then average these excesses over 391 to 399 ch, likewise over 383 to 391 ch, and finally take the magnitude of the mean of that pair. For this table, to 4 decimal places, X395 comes 0.0085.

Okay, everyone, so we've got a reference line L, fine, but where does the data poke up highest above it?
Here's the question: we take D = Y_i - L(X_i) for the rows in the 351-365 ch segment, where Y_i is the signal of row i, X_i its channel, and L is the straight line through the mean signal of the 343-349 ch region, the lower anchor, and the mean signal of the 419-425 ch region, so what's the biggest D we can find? 1.3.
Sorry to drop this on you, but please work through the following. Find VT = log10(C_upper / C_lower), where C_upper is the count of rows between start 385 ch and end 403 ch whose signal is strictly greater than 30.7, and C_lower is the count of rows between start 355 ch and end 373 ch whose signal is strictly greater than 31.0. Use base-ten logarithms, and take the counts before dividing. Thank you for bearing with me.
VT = 0.00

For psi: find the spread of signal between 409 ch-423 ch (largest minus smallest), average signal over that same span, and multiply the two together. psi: 166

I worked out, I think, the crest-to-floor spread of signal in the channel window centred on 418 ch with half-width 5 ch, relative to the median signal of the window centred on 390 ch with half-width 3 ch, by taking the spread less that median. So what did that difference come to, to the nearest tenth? -27.0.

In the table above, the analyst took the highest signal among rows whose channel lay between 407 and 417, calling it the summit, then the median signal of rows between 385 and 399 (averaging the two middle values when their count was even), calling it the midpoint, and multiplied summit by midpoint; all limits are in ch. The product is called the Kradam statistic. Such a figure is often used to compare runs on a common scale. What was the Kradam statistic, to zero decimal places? 1057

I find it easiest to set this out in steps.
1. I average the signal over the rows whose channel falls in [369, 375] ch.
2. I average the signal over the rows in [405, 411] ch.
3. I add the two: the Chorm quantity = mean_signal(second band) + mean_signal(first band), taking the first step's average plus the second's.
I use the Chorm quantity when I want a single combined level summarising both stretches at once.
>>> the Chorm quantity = 62.5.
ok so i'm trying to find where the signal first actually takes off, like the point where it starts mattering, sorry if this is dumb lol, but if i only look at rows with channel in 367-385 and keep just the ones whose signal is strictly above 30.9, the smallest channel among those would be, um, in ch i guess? 368.0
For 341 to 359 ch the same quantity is 342.0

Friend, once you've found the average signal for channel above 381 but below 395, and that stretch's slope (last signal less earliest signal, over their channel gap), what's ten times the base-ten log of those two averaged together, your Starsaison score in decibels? 11.88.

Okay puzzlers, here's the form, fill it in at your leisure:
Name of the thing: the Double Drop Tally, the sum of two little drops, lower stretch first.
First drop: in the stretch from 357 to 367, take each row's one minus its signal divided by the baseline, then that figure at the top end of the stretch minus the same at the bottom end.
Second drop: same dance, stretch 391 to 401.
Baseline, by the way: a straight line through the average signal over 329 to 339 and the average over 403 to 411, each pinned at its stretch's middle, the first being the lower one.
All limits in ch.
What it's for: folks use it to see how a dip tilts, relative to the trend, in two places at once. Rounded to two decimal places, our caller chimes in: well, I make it -0.14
